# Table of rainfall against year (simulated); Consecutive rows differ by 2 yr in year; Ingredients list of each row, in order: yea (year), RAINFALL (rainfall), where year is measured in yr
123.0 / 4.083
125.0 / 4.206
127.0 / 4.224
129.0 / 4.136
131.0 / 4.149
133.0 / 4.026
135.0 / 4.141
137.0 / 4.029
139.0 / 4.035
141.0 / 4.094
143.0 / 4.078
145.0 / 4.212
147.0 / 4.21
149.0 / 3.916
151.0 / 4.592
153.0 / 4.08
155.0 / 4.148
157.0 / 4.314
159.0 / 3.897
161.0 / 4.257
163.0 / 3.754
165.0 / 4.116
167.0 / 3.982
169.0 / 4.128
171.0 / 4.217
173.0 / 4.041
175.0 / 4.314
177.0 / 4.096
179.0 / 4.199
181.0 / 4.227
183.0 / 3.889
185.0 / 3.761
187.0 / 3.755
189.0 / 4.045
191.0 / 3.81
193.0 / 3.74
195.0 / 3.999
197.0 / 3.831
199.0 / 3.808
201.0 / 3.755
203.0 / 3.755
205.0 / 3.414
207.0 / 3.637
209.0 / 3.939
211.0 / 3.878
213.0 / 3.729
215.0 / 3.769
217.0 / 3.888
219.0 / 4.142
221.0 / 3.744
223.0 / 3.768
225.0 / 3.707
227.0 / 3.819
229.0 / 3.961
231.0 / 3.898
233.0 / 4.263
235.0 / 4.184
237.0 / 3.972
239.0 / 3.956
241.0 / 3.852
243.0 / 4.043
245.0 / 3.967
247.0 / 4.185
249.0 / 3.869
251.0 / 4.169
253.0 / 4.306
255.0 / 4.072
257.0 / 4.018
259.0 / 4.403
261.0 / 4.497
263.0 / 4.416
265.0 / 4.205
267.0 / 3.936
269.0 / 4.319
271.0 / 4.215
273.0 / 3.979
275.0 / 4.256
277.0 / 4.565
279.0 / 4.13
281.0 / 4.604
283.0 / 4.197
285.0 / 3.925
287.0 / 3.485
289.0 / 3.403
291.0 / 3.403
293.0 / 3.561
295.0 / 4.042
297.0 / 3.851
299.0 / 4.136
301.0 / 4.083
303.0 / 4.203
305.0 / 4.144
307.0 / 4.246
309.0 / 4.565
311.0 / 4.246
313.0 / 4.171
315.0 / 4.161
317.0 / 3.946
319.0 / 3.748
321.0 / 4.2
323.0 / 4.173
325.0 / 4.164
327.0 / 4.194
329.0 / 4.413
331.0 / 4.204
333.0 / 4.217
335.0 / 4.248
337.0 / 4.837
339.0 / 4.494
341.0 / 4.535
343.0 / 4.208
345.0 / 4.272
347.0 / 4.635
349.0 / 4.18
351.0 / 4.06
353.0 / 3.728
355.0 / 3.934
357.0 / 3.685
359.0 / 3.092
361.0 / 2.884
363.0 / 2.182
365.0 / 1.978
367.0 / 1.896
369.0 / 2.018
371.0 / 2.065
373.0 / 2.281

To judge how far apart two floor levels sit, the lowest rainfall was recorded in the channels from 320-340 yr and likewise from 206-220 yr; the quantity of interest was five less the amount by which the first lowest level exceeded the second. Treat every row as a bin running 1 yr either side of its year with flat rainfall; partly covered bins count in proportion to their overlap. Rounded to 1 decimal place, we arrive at 4.5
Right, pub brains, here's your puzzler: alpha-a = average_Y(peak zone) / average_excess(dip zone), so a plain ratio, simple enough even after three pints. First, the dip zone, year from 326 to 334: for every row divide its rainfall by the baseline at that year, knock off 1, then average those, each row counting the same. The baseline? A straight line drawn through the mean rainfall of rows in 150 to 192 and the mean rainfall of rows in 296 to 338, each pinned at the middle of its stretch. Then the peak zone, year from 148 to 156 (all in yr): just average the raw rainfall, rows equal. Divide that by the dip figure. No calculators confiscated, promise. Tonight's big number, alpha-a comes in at 362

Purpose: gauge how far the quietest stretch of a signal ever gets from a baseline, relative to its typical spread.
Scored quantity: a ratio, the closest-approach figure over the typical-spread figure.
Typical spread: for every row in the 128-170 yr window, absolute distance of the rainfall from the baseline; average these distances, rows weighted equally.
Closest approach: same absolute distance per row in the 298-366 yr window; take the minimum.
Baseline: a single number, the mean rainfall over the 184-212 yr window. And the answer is 0.15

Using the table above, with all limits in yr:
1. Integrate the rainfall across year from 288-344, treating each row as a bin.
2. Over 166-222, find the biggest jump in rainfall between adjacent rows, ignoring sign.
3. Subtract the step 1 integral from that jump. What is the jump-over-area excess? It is -231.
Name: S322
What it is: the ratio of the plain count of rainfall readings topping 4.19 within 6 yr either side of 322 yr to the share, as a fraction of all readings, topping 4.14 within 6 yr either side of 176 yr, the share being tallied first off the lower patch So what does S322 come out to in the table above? 3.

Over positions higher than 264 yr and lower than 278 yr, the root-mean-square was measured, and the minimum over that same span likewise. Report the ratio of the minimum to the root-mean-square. 0.93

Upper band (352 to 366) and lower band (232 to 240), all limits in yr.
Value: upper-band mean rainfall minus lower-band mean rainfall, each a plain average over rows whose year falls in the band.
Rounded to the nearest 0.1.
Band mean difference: -1.0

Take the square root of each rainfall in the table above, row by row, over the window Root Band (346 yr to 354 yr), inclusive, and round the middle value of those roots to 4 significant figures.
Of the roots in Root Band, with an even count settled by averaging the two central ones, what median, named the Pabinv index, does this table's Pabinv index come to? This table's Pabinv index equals 2.030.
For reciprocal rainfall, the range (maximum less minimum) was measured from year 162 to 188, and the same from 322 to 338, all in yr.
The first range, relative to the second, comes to 1.0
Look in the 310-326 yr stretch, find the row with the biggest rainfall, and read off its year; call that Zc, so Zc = 311.0 yr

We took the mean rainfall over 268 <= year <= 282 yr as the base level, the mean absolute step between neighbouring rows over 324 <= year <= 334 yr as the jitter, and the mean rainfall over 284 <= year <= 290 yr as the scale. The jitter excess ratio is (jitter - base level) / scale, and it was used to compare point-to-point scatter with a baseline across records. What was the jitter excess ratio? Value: -1.16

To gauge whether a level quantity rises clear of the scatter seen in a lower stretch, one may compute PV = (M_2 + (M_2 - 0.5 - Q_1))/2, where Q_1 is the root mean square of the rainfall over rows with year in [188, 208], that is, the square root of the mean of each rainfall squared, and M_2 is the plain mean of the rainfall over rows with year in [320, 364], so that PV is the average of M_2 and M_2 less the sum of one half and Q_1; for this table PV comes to 1.88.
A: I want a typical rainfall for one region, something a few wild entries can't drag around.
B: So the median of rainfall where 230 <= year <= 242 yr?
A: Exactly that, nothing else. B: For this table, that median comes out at 3.96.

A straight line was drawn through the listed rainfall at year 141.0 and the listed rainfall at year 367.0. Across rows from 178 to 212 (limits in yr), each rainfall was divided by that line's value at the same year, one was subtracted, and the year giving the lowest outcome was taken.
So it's 205.0 yr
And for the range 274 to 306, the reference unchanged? 289.0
